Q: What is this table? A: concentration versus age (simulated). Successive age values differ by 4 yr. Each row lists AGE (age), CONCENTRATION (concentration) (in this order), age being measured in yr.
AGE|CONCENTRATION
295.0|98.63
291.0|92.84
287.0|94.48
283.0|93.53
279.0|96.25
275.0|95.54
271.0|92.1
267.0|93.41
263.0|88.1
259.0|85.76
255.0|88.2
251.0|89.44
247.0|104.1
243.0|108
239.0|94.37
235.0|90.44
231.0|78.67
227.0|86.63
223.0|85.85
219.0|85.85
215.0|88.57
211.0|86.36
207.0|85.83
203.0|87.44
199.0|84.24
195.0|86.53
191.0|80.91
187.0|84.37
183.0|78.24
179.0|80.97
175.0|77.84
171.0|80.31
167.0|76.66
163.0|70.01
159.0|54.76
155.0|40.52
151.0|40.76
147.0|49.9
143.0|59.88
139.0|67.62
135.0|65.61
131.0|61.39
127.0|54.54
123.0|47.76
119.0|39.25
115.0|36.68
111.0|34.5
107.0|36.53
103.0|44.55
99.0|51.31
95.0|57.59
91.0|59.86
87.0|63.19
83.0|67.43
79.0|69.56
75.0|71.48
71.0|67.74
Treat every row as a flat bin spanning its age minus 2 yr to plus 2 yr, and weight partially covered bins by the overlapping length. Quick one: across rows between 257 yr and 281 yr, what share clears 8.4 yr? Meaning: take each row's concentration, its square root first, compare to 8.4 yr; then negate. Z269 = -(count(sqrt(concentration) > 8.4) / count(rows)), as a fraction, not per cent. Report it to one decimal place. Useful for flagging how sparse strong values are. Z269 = -1.0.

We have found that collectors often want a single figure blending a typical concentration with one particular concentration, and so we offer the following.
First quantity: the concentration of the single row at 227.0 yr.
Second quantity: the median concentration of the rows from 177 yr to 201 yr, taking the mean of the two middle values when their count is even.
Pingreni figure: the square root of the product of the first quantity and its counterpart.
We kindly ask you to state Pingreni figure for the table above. 85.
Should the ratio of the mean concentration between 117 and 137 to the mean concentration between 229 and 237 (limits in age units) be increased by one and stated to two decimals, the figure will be 1.64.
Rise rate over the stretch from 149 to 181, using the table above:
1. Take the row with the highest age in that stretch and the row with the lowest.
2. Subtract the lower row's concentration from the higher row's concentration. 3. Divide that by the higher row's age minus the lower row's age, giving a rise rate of 1.4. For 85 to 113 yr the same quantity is -1.2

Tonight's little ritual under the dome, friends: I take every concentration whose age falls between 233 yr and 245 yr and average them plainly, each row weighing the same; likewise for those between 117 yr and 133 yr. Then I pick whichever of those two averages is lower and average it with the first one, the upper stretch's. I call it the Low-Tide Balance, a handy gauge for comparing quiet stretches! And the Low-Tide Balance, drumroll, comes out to 74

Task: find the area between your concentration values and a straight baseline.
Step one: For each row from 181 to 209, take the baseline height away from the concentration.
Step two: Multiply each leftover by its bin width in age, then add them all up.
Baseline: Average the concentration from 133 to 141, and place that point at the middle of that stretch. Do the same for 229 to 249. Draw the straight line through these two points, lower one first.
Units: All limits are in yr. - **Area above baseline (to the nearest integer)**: 31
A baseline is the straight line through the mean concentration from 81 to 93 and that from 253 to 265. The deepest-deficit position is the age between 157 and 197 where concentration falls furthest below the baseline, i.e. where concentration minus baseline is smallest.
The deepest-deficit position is 159.0 yr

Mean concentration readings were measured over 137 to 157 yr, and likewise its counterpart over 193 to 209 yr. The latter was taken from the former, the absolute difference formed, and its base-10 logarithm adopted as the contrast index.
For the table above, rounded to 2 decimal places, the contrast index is 1.53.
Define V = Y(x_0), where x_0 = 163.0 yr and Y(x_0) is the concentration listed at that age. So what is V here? 70.01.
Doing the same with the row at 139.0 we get 67.62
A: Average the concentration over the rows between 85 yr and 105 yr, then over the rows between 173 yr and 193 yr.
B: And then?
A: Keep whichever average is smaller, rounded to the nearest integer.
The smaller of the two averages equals 55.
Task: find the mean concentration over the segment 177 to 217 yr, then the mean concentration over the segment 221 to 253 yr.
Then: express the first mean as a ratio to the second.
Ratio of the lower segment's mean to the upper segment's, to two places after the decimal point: 0.91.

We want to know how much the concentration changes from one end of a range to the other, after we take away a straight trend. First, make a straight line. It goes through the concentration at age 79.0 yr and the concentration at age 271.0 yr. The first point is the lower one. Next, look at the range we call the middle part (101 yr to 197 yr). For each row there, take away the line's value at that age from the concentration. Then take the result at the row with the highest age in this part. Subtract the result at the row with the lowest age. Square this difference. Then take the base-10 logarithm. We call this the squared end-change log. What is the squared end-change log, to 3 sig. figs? 2.99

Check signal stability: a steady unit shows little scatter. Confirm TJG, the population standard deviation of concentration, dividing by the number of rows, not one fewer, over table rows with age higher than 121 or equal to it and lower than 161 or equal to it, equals 9.1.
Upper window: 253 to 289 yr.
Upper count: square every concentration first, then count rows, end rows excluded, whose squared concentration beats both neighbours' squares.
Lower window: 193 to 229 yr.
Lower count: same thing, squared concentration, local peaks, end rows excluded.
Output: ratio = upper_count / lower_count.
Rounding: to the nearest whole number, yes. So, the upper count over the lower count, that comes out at 1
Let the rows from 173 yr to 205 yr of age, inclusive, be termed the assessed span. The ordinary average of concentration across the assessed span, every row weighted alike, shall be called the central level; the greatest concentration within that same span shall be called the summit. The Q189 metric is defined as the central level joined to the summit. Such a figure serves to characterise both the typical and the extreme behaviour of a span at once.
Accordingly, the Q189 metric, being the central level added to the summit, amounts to 170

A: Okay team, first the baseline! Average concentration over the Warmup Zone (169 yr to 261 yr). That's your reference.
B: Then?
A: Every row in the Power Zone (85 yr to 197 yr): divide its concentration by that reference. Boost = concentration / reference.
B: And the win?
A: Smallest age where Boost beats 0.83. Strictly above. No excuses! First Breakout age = 167.0 yr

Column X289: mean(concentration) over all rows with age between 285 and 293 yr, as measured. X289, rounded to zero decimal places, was 94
